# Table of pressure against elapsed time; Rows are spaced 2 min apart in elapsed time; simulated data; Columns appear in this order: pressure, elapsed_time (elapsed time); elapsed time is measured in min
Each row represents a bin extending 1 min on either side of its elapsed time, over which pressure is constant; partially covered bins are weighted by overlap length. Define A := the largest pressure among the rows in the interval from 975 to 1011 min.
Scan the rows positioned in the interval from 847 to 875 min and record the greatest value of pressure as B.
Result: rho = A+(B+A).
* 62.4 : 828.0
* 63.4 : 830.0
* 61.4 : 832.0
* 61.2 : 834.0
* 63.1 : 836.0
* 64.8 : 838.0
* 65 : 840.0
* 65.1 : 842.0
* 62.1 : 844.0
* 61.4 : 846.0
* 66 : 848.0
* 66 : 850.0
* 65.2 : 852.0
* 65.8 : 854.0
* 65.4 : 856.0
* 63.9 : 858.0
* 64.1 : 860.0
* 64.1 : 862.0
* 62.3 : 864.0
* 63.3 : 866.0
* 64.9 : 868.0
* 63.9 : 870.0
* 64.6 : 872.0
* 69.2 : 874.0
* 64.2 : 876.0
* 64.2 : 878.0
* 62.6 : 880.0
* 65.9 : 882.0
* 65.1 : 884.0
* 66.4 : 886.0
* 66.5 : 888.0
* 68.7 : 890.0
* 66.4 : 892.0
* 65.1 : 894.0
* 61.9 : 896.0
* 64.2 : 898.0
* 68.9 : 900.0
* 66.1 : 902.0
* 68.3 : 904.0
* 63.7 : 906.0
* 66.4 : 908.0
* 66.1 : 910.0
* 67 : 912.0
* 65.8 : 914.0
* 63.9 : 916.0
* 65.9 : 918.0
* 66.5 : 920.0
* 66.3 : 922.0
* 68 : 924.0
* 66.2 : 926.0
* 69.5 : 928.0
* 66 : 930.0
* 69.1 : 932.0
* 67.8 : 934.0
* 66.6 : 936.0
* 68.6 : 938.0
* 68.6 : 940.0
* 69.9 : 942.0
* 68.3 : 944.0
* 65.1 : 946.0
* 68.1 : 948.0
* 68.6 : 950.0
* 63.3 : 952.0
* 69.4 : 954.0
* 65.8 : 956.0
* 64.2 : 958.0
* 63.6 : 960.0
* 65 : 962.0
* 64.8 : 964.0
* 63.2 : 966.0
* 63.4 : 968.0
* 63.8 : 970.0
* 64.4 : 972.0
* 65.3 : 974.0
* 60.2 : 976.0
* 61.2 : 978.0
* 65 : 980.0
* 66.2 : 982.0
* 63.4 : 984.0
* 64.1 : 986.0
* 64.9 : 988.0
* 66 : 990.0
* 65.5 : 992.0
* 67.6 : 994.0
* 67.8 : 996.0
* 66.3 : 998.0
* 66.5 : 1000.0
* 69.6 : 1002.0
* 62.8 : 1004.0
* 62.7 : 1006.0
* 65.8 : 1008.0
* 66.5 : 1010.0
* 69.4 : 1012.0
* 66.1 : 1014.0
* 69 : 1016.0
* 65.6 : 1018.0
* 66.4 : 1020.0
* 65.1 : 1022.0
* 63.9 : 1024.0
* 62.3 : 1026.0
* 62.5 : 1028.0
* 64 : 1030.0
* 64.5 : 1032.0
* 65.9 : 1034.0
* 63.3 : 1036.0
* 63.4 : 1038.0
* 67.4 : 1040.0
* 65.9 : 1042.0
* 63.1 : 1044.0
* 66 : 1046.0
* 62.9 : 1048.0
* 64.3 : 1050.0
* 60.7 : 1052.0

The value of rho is 208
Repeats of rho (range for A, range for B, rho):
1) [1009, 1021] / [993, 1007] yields 208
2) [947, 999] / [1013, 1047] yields 208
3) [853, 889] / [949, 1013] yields 208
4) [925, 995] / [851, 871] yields 206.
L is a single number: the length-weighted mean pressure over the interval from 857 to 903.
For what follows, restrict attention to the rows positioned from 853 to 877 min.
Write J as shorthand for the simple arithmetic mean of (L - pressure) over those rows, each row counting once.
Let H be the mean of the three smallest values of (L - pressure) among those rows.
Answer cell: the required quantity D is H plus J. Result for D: -1.3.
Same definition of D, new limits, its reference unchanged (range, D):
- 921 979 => -5.5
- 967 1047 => -4.3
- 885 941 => -5.6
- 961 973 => 1.3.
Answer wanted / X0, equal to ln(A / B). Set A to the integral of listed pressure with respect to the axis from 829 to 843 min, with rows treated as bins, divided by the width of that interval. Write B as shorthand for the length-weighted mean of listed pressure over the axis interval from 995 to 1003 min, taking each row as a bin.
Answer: -0.063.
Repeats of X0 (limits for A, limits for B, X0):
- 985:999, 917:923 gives -0.003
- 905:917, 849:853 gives -0.002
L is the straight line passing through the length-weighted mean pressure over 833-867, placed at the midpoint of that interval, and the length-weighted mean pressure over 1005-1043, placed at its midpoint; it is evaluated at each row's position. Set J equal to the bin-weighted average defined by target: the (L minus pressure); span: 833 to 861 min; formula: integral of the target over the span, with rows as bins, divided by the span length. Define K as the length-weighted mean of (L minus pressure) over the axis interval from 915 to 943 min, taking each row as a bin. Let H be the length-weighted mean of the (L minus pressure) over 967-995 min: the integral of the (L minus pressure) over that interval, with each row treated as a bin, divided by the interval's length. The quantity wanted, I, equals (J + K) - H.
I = -3.5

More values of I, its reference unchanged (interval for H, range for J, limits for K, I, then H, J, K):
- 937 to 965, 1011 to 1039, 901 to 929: 0.2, -1.9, 0.2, -1.9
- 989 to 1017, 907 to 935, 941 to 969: -1.9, -1.4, -2.2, -1.1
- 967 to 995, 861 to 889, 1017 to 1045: -0.4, 0.6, -0.6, 0.8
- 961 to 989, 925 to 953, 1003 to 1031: -3.8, 1.0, -2.9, 0.0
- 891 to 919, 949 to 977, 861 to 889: 0.9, -1.3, 0.2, -0.6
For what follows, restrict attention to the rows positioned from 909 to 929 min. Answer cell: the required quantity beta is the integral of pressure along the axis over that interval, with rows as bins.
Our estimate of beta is 1330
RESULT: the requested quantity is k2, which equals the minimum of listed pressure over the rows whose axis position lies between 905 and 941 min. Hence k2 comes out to 63.7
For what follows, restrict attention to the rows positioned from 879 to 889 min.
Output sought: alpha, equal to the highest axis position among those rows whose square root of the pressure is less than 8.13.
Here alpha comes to 884.0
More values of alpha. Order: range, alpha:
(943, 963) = 962.0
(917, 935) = 930.0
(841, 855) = 854.0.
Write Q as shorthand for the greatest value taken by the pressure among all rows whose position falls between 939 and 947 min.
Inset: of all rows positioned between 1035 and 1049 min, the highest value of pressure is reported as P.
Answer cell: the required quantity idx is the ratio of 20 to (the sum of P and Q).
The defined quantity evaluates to 0.146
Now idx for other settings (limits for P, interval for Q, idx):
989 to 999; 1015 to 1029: 0.146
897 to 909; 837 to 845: 0.149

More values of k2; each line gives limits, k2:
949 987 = 60.2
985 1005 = 62.8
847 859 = 63.9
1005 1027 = 62.3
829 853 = 61.2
